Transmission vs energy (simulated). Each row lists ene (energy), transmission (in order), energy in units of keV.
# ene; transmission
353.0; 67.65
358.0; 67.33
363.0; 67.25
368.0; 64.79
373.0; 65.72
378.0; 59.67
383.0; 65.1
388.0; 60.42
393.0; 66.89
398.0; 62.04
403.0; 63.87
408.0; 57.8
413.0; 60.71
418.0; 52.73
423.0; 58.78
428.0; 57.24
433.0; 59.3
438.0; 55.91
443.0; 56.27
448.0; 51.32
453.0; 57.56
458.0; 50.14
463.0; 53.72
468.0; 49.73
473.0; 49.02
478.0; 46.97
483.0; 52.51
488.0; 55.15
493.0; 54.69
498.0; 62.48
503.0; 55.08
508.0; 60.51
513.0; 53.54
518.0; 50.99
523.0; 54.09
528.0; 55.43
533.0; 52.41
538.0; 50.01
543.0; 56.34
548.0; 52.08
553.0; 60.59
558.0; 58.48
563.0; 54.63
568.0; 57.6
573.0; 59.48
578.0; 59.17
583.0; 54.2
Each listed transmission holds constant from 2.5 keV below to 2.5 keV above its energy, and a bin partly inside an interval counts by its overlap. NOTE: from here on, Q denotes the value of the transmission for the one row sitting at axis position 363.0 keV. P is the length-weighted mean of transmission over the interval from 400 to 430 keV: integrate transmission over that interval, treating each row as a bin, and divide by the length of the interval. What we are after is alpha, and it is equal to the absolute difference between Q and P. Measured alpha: 8.6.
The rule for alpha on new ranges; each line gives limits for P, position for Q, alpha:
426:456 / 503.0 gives 1.1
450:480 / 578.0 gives 7.9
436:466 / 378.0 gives 5.6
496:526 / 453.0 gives 1.6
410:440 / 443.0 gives 1.2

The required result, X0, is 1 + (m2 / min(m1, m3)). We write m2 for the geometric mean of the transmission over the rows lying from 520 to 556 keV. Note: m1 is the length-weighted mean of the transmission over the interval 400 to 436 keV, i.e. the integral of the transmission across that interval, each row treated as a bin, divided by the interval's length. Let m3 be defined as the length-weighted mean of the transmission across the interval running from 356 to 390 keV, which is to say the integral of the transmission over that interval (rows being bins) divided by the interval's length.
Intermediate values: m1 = 59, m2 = 54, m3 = 64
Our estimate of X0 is 1.93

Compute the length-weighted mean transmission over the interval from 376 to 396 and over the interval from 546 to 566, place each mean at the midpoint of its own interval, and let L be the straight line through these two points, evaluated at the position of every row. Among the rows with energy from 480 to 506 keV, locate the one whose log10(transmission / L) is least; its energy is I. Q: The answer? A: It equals 483.0 keV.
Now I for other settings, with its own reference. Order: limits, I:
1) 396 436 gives 418.0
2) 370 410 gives 408.0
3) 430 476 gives 473.0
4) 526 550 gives 538.0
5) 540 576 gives 548.0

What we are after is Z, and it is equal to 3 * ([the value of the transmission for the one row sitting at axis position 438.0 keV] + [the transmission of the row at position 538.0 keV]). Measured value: 318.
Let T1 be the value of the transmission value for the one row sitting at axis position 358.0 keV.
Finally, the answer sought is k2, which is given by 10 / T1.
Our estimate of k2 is 0.15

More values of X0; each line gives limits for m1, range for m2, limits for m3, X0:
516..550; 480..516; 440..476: 2.07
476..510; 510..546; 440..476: 2.01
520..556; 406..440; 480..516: 2.06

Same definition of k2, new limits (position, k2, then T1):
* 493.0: 0.18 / 54.69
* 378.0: 0.17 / 59.67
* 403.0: 0.16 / 63.87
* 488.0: 0.18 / 55.15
